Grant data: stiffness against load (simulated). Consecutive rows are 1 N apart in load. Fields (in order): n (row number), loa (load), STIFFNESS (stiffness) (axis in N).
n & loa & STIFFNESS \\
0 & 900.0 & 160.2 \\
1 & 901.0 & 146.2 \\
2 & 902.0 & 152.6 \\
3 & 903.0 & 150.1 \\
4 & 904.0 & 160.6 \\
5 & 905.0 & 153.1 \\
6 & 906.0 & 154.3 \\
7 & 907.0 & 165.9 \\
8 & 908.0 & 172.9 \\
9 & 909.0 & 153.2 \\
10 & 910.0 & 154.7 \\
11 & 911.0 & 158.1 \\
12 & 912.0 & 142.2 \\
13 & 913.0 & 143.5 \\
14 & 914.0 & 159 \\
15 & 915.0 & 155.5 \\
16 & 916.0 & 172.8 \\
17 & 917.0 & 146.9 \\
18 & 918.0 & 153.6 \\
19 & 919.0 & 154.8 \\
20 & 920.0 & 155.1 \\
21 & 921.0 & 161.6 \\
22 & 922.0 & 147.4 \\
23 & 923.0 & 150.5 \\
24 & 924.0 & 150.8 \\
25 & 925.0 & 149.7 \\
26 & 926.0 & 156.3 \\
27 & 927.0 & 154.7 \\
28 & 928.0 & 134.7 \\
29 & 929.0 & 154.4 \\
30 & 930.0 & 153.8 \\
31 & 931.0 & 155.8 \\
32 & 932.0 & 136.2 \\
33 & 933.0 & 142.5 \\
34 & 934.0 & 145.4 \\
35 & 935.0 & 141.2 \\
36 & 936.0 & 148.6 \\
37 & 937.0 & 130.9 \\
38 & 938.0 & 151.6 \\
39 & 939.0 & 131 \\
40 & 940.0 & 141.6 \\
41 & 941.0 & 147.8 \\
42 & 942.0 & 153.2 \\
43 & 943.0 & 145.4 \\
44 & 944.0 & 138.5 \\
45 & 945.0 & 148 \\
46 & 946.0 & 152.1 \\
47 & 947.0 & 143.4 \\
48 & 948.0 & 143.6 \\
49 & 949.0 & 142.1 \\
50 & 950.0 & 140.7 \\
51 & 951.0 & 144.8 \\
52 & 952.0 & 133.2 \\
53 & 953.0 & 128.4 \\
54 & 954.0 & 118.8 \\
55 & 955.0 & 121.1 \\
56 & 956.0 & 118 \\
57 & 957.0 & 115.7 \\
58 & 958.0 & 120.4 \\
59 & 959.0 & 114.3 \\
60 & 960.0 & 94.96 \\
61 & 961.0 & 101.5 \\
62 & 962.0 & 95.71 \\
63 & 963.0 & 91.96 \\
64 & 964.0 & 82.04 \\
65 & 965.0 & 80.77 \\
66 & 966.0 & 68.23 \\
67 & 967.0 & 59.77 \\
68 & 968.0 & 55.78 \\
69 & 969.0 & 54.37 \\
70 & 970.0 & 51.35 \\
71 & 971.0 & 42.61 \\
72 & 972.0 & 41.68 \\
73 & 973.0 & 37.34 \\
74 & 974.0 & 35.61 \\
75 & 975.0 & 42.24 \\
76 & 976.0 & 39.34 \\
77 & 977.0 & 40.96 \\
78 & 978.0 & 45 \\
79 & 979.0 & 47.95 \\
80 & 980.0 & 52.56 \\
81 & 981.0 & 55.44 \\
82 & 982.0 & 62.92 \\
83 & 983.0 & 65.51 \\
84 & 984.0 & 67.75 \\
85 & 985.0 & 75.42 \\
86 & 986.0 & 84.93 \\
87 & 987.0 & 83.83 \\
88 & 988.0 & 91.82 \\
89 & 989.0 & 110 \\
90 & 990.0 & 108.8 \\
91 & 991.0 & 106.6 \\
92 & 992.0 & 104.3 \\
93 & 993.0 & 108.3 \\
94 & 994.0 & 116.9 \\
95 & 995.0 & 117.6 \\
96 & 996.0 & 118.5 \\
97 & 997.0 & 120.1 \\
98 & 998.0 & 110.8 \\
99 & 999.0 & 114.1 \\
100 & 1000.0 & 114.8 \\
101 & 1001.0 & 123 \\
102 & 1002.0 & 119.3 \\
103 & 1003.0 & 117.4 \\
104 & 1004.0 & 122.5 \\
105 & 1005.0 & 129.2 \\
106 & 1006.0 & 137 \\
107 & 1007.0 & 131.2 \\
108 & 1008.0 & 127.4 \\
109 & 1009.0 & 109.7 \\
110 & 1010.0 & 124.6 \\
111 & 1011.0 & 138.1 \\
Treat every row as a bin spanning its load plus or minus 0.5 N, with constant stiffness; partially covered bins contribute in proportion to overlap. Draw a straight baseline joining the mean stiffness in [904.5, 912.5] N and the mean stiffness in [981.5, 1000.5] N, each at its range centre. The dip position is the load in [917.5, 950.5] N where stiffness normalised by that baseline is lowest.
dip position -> 928.0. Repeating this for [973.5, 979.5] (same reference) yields 974.0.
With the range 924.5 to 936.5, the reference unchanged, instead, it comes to 928.0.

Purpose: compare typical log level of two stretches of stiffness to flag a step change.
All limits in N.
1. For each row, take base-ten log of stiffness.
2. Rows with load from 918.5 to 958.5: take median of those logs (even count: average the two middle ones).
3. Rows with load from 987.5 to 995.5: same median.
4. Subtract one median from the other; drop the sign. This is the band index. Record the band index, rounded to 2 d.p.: 0.13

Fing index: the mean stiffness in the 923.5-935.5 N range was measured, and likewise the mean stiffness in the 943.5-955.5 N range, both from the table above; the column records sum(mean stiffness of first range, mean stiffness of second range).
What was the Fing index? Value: 286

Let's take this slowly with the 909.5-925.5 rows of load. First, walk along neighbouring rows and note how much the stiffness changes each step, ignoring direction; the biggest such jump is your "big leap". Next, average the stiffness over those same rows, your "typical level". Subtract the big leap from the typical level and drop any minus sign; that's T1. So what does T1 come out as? 128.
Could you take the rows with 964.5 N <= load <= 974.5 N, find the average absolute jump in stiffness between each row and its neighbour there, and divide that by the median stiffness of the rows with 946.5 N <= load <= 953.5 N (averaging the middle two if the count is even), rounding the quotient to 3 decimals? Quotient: 0.035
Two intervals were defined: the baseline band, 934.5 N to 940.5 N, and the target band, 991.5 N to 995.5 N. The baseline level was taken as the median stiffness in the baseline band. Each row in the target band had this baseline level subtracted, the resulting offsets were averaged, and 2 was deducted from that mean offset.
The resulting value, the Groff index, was -32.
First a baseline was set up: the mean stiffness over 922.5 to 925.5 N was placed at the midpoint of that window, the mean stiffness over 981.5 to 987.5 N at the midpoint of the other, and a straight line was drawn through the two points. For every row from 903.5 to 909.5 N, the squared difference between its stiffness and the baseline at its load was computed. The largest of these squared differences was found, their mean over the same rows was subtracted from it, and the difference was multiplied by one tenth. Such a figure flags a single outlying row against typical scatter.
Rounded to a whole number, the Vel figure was 23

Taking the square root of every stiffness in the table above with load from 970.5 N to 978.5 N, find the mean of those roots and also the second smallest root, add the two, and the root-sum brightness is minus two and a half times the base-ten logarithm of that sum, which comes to -2.74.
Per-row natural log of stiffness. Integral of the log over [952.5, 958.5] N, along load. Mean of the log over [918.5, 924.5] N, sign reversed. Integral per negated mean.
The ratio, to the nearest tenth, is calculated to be -5.7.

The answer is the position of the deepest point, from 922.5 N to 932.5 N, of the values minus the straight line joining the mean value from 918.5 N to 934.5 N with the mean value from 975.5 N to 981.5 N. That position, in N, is 928.0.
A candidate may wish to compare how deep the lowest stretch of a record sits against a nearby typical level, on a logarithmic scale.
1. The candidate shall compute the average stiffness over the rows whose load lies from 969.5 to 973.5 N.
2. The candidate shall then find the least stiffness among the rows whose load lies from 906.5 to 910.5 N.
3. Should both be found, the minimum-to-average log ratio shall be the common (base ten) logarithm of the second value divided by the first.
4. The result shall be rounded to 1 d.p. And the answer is 0.5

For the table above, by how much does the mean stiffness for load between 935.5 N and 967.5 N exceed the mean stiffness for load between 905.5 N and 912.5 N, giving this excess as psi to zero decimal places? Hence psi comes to -34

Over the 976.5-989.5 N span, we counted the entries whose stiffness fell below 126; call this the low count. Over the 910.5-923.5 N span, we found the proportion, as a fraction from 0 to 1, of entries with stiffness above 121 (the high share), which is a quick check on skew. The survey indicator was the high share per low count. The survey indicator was 0.077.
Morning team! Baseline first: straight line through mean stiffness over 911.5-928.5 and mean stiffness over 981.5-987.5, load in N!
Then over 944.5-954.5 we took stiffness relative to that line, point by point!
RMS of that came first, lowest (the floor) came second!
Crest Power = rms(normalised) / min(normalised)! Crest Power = 1.12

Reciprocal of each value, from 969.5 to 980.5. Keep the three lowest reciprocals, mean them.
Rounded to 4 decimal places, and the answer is 0.0198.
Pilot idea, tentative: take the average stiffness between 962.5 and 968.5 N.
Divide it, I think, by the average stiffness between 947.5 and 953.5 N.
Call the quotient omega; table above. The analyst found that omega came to 0.53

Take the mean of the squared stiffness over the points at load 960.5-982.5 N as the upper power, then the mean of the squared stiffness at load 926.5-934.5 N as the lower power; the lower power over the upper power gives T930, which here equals 5.7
